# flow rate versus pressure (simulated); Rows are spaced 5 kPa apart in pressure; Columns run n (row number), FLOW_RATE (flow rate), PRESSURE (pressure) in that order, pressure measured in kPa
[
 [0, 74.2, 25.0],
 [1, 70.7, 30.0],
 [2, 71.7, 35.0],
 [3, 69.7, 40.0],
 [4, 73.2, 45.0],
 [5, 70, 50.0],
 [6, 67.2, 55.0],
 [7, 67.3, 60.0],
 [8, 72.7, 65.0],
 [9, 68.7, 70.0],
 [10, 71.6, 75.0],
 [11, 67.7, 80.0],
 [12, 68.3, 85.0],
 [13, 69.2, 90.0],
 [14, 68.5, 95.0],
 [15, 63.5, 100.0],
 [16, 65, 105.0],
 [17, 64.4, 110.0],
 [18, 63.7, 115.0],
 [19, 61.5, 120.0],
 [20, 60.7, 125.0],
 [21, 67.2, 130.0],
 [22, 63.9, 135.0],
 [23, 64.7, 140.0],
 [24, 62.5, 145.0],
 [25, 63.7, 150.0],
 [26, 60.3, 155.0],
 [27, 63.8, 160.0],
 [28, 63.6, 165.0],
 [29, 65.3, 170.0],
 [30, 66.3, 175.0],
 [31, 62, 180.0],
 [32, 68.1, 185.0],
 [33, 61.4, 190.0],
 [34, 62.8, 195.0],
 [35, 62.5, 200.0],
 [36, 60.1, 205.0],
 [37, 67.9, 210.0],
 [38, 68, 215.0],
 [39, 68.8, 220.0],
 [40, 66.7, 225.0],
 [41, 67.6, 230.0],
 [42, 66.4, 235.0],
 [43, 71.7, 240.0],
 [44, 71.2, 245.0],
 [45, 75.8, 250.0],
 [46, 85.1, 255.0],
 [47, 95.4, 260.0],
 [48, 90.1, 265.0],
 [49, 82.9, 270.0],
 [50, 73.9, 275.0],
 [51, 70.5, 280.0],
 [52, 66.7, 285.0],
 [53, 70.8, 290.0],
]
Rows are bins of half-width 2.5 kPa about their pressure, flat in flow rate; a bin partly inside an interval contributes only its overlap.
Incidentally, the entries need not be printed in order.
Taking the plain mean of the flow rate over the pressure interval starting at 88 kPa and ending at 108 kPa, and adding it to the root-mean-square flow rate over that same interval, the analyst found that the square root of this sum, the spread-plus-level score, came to 11.5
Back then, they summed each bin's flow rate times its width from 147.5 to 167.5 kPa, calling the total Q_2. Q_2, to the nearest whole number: 1257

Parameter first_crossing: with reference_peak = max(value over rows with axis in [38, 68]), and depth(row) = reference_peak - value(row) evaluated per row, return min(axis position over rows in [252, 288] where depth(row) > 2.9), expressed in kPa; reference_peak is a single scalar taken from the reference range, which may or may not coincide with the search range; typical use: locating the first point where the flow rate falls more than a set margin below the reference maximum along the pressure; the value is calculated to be 285.0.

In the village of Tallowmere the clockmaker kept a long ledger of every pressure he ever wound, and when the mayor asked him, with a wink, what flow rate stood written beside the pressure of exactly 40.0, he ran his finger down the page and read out 69.7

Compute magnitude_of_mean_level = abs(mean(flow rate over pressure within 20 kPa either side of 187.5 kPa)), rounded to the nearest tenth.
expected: 63.6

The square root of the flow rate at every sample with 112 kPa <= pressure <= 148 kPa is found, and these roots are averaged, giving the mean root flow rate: 7.97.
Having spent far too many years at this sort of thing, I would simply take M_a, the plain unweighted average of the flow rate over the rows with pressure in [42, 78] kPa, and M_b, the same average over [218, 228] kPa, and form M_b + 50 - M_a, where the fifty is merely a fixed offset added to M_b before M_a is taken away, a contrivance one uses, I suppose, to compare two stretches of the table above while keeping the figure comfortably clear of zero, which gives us 48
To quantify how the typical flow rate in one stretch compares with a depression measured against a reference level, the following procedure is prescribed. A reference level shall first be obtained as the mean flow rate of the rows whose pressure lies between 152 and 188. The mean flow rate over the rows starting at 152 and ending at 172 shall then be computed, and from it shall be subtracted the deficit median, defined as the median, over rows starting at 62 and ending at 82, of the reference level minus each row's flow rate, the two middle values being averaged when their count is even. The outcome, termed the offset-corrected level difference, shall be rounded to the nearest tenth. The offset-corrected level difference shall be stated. 69.2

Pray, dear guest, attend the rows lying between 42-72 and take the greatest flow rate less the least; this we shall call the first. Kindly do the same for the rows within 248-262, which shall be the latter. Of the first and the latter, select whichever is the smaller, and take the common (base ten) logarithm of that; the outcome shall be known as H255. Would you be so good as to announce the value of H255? 0.78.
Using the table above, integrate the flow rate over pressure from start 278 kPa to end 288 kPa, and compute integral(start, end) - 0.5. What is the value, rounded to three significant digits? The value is 686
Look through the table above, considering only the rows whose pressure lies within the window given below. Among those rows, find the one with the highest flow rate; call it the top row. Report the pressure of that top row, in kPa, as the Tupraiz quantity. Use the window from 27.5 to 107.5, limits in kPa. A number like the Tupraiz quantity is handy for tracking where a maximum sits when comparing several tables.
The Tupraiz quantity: 45.0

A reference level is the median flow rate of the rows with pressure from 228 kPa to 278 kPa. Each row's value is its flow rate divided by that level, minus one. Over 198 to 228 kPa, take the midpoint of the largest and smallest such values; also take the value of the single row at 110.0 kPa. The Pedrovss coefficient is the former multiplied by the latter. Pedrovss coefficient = 0.019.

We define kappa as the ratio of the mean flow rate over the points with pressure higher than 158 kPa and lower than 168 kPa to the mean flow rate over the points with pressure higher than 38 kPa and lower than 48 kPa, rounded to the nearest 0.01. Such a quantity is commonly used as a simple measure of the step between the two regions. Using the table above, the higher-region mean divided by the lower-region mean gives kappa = 0.89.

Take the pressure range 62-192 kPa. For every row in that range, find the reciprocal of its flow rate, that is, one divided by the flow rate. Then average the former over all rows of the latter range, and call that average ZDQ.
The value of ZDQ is 0.0153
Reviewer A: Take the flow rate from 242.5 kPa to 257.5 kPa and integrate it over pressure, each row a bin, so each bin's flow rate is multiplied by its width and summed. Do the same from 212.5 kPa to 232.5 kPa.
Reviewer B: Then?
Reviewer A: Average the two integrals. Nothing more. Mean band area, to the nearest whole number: 1258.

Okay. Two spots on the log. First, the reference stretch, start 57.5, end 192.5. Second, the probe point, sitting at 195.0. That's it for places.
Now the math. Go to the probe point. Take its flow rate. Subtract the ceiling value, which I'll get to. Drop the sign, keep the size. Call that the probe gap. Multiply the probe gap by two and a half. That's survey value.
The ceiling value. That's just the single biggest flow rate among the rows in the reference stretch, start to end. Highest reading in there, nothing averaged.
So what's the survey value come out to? 25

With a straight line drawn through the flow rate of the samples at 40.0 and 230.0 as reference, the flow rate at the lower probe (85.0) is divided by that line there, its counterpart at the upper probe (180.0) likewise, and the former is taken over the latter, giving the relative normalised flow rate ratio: 1.08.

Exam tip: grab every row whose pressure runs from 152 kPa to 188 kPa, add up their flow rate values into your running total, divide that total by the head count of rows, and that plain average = 64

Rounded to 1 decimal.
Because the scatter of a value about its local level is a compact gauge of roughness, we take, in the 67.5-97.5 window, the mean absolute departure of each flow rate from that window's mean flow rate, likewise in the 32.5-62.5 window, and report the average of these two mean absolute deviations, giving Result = 1.4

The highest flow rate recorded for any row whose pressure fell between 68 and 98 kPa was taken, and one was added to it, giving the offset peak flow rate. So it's 73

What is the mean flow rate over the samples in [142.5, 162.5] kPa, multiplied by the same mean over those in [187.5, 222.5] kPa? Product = 4036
